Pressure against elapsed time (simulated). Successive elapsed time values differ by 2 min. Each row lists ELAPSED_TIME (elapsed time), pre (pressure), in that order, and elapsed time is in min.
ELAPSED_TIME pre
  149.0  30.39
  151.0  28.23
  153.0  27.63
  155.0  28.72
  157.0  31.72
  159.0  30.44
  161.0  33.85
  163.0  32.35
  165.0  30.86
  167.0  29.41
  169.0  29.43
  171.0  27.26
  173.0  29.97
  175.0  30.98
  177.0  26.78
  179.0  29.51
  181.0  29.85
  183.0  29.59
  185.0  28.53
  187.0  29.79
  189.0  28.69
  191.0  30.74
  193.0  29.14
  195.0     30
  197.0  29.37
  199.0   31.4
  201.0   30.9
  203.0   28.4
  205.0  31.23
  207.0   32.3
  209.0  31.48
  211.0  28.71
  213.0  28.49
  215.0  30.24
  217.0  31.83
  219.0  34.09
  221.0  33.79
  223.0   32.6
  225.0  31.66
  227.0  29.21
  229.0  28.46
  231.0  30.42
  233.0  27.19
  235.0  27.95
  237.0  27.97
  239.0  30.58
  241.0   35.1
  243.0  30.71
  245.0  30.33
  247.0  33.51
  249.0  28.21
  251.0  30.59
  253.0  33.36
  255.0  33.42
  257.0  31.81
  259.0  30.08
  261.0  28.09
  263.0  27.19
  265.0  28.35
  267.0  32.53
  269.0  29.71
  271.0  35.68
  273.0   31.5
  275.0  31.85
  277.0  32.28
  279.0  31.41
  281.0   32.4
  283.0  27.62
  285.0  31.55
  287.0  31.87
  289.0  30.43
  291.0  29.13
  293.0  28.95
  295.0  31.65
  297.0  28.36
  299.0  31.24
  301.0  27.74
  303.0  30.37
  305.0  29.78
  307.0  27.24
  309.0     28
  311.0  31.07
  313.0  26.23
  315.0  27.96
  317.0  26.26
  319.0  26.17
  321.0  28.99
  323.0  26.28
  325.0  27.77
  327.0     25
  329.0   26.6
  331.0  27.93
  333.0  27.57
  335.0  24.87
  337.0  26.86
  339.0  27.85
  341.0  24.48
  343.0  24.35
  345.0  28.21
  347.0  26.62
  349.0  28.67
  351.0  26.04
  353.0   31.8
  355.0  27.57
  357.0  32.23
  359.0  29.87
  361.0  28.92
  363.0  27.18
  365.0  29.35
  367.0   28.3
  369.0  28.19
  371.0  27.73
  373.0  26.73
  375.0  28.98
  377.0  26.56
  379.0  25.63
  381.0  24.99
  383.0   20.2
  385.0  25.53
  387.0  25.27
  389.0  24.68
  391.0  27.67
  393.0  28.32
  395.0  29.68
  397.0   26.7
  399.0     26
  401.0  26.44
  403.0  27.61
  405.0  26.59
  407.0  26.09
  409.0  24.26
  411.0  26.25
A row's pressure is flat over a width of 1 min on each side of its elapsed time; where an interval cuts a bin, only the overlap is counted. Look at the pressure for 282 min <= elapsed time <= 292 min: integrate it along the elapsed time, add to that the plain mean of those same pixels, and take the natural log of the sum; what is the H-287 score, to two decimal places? 5.80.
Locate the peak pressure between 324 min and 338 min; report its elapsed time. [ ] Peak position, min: 331.0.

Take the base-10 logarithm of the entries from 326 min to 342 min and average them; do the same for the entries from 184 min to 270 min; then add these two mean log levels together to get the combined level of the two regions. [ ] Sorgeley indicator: 2.90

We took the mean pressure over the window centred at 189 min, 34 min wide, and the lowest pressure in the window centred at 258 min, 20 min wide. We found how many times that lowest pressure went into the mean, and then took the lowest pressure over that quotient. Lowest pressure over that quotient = 24.9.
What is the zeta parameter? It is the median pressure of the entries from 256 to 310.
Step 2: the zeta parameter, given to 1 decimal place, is 30.4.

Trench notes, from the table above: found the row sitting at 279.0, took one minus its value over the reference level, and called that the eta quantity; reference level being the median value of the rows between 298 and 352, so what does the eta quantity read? -0.14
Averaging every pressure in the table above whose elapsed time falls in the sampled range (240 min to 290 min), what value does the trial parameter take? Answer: 31.2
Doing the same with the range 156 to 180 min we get 30.2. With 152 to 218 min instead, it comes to 30.0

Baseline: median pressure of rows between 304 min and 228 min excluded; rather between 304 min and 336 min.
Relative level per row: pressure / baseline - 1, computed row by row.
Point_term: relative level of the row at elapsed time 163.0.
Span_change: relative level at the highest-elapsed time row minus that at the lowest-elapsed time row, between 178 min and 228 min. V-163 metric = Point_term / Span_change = -16.5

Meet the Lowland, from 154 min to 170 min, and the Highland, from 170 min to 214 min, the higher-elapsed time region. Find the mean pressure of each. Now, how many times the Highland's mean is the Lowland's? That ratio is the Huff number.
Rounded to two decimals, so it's 1.04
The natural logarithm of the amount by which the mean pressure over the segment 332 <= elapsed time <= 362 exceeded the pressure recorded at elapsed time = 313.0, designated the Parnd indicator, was 0.4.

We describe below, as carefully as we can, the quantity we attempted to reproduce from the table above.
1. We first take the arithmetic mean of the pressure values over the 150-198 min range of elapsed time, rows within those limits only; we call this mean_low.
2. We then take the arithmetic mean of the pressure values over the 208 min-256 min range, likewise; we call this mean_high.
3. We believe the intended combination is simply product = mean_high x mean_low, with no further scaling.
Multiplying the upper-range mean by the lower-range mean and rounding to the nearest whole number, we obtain 916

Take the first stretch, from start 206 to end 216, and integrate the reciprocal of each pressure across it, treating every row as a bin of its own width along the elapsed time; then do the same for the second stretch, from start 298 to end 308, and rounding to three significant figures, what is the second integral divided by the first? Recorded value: 1.03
